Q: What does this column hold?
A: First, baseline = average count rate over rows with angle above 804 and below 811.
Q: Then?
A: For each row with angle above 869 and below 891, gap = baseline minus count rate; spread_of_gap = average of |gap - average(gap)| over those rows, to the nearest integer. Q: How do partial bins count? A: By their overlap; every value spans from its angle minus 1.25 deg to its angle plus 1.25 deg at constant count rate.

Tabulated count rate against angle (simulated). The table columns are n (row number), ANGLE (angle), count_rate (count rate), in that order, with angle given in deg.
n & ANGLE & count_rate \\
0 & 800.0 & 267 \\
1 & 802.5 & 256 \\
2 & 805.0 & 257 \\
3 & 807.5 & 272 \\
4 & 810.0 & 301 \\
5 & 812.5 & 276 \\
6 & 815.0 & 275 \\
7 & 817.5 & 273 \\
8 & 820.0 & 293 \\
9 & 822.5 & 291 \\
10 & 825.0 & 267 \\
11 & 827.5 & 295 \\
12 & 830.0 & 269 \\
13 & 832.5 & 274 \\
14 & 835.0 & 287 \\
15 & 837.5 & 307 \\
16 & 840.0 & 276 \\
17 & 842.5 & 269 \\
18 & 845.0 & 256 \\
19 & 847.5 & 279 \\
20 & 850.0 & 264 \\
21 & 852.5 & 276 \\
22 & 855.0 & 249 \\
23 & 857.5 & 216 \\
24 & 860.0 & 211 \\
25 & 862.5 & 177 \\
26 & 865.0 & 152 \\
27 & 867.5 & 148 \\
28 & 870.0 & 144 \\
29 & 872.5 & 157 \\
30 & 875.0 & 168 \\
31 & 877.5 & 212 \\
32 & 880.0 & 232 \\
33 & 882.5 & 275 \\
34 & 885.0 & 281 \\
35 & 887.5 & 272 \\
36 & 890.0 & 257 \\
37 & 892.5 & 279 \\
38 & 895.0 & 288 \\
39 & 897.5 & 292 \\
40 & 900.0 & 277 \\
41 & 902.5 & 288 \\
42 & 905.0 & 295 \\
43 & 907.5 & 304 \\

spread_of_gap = 46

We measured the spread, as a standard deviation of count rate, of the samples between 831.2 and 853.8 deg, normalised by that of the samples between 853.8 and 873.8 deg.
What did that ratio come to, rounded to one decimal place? 0.4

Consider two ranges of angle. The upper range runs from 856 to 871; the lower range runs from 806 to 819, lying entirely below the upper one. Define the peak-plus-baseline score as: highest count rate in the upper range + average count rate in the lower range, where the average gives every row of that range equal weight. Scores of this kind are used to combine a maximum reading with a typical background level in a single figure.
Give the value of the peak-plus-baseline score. 495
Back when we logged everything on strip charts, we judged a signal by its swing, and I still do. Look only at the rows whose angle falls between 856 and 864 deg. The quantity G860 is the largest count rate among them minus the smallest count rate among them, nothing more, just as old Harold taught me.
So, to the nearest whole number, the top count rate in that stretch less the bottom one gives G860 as 39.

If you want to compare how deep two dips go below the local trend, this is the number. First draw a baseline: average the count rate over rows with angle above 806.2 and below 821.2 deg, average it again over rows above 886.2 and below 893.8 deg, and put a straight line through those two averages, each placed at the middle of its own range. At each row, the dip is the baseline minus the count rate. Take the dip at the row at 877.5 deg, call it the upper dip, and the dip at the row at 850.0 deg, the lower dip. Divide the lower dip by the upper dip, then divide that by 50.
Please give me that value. 0.0040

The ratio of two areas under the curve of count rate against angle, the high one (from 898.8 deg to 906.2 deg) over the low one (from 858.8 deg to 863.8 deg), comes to 2.2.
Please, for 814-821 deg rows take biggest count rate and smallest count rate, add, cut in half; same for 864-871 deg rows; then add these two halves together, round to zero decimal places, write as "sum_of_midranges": 431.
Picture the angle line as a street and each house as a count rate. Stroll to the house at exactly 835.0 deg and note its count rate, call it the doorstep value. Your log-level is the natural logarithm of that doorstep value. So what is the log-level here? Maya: 5.66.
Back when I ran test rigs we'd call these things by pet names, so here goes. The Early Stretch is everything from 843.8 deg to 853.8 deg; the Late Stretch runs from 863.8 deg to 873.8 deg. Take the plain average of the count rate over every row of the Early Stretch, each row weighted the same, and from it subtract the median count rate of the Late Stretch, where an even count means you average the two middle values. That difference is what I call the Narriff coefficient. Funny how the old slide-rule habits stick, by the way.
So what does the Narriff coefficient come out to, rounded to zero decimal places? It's 119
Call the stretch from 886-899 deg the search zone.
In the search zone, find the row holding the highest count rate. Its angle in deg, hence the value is 897.5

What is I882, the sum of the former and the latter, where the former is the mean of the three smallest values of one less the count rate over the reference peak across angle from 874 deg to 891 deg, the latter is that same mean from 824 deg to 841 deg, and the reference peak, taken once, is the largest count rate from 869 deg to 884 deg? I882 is -0.08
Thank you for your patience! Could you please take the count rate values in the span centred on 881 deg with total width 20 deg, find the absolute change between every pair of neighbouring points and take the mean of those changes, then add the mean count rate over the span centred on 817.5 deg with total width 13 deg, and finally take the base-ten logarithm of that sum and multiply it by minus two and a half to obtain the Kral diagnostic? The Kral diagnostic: -6.20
